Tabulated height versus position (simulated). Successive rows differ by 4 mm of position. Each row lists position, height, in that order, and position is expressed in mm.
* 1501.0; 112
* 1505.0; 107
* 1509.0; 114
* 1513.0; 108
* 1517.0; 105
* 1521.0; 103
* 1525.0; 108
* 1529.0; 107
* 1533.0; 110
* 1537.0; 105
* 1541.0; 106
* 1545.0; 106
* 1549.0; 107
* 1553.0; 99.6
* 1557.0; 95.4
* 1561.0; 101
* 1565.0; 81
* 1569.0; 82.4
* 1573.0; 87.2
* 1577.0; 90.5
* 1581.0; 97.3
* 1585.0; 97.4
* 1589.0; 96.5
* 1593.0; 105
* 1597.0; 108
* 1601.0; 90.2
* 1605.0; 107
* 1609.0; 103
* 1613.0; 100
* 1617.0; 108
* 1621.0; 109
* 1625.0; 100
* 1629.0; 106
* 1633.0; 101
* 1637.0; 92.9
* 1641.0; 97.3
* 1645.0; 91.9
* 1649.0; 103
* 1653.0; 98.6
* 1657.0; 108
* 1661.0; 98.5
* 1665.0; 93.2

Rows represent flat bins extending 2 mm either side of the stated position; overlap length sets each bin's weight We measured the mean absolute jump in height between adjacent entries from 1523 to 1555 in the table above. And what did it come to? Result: 2.6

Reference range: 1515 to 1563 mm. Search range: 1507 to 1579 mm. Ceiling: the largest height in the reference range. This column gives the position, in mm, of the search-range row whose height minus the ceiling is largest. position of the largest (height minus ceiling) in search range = 1509.0 mm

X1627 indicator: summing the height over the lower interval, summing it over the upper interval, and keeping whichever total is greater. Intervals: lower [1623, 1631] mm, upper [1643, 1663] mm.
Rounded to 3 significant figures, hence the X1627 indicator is 500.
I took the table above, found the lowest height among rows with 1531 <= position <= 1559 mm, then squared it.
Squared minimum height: 9101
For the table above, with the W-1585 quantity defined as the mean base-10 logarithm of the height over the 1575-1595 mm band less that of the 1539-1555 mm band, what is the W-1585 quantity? -0.03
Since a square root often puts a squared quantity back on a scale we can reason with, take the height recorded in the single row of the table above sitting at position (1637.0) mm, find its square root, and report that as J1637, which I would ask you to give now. 9.6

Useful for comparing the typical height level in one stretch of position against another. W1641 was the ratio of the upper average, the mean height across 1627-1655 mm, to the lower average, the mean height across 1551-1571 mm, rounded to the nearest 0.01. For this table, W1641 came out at 1.07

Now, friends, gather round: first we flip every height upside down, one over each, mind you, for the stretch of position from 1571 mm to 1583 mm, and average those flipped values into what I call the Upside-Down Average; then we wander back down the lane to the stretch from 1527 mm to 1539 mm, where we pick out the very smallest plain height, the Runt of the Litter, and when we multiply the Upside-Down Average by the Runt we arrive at 1.15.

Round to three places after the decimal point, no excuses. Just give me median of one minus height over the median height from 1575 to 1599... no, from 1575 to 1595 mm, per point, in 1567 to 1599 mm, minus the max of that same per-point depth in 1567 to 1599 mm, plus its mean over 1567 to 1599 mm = -0.131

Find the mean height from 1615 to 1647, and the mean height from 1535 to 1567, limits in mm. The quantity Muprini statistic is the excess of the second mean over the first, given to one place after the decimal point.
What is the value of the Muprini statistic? -0.6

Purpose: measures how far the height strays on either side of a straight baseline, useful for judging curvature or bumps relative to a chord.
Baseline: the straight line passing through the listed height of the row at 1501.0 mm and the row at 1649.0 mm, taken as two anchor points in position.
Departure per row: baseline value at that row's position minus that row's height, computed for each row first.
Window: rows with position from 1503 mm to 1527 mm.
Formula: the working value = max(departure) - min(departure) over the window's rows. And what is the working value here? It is 10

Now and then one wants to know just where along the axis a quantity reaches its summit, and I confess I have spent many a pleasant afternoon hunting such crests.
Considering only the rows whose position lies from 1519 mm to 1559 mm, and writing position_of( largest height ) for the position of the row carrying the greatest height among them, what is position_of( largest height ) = 1533.0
